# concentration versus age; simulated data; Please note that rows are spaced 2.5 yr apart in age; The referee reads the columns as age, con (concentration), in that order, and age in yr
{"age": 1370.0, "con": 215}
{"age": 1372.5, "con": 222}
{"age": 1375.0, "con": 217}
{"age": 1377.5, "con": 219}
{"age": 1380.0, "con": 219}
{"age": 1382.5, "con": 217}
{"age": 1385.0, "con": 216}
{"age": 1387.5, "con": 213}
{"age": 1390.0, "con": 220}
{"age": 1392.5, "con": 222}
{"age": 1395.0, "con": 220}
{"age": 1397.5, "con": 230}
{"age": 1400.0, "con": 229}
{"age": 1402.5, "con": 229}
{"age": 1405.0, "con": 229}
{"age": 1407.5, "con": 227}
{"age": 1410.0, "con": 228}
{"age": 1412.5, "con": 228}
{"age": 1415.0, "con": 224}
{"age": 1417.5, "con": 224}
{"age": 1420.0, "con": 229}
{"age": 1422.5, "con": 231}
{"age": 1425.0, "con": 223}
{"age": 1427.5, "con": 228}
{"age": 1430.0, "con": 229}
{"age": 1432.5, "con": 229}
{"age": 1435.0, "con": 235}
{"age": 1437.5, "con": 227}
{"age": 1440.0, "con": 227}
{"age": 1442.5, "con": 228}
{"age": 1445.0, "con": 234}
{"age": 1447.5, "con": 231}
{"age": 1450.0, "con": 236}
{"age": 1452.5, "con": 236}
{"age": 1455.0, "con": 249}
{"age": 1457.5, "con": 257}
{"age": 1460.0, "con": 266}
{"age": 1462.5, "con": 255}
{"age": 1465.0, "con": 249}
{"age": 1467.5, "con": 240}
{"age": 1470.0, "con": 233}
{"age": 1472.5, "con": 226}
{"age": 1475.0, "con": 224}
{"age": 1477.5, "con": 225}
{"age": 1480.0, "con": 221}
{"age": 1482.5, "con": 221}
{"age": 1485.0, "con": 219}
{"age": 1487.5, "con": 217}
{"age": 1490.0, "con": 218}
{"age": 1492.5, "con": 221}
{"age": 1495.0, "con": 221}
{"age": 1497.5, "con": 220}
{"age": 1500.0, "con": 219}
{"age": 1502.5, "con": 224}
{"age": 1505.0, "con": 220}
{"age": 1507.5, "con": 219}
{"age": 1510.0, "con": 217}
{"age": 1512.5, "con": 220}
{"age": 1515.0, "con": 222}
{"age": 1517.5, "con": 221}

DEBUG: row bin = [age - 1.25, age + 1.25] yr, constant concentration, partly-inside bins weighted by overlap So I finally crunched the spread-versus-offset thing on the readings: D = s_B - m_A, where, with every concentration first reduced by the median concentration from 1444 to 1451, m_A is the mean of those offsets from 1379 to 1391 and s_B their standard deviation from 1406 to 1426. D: 20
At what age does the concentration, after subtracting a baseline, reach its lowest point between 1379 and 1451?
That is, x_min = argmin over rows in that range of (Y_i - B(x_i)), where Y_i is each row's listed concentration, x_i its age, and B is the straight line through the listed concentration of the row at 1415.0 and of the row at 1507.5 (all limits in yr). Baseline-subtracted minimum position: 1387.5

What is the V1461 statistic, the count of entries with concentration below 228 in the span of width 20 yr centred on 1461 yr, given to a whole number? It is 0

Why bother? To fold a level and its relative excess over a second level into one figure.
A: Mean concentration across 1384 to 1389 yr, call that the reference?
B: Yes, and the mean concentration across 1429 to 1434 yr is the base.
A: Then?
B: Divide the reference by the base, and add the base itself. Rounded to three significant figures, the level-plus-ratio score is 230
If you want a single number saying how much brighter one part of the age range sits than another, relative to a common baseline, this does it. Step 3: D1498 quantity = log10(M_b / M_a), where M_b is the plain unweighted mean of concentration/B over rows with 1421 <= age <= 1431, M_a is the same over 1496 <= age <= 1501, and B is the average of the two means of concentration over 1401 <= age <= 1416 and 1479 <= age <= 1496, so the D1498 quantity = 0.016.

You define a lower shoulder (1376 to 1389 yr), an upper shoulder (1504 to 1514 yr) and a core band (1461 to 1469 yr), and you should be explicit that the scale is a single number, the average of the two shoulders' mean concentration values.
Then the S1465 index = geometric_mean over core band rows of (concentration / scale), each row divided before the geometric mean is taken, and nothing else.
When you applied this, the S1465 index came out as 1.14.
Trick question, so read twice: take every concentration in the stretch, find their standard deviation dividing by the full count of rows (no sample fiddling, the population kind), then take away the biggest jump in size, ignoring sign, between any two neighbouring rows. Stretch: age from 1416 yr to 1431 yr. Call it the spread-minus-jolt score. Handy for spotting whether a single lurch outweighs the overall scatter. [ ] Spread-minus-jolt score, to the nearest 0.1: -5.1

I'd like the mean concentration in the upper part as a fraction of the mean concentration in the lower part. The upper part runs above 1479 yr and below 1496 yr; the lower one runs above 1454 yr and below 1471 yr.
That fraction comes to 0.88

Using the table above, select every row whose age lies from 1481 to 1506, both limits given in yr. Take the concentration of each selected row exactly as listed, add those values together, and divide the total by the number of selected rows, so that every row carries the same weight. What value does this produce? 220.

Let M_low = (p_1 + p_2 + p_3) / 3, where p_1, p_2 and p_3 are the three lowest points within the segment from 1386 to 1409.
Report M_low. 218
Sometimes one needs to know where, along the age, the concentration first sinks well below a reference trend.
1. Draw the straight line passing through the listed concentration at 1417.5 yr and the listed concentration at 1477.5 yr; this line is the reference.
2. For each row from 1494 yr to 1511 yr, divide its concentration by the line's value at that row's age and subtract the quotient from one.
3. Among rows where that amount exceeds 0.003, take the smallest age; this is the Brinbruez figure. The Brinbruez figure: 1495.0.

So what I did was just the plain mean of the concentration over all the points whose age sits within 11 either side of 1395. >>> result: 223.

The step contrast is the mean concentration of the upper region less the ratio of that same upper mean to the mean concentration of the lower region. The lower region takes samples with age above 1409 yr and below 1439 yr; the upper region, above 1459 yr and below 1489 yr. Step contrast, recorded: 232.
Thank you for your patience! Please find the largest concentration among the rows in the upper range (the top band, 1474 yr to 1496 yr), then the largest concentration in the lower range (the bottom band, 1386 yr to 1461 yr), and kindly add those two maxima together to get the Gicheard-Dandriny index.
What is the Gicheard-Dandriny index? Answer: 491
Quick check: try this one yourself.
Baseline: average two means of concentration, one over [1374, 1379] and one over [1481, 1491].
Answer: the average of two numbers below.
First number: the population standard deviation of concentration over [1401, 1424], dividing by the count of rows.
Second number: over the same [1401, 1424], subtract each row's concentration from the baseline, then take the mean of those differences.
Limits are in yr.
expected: -3.5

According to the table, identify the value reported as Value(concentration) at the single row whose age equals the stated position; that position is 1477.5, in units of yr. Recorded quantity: 225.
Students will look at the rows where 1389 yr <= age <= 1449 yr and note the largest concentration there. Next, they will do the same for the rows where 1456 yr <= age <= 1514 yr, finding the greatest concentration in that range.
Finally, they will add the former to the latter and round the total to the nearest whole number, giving 501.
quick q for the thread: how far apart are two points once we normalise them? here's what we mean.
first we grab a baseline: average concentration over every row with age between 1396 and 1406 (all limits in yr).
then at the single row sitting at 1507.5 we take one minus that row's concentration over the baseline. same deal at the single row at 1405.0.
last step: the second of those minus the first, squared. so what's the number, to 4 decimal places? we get 0.0019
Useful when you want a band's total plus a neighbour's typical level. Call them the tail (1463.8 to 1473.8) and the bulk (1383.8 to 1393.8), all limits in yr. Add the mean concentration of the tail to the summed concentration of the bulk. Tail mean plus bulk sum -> 1108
